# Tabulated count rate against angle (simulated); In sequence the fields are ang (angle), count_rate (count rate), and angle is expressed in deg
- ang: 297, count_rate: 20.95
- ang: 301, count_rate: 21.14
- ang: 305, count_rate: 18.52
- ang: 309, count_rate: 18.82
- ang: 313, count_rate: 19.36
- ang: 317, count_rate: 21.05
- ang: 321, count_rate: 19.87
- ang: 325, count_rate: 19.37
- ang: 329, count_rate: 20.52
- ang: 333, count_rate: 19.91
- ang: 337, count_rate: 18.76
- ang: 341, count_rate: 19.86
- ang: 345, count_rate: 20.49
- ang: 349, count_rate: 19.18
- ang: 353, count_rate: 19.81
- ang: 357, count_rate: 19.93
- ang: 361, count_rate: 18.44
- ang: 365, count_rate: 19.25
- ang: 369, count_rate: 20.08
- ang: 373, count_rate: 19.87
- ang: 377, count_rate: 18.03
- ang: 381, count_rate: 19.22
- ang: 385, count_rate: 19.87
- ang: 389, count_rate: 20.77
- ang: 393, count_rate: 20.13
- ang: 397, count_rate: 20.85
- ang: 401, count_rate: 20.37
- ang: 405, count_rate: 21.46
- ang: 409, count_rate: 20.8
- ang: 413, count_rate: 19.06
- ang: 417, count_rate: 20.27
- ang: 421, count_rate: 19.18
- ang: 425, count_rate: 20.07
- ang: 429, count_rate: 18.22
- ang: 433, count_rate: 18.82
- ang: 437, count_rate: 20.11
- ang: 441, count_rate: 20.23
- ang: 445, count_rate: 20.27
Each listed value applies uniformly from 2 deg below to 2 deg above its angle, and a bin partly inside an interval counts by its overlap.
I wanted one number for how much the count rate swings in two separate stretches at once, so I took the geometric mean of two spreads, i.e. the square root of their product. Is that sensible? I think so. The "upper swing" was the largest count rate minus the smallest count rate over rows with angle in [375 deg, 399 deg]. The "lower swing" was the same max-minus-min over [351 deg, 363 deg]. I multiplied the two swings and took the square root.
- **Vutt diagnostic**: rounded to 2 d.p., 2.05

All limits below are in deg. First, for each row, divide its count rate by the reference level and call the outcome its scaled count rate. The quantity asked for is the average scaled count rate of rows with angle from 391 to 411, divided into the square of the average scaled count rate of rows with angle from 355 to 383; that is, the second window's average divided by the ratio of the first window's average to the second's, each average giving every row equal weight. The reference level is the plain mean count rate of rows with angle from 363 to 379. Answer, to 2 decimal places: 0.93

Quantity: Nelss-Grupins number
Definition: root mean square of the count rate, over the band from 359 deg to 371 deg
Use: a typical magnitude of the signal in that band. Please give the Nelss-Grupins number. 19.3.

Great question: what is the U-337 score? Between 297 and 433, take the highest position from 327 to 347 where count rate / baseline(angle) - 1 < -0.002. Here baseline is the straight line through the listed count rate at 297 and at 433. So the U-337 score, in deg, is 341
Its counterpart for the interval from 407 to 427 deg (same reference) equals 413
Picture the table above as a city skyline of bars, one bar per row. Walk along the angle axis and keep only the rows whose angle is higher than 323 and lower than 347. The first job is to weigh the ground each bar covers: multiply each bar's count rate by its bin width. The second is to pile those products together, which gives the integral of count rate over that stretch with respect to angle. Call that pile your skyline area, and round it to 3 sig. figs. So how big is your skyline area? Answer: 476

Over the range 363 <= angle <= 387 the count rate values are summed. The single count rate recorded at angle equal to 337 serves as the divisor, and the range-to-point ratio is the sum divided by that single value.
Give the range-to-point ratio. 6.20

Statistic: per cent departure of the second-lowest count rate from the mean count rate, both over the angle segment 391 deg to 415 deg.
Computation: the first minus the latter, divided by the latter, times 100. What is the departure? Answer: -1.5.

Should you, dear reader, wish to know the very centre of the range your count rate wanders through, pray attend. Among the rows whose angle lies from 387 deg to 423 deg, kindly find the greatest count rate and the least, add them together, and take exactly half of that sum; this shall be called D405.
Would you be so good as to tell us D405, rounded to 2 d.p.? 20.26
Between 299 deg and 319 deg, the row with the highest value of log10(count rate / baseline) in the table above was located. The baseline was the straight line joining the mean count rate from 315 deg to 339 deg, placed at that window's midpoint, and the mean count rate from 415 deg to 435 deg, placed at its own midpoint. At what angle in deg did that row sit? 317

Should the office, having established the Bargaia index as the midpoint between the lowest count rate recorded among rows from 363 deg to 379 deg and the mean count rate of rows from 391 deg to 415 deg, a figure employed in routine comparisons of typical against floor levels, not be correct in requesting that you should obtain 19.2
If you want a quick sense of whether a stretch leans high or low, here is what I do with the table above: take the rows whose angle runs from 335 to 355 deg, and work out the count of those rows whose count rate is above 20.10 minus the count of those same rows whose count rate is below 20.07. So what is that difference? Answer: -3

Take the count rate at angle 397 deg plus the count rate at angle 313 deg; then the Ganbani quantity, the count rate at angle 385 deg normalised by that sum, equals 0.49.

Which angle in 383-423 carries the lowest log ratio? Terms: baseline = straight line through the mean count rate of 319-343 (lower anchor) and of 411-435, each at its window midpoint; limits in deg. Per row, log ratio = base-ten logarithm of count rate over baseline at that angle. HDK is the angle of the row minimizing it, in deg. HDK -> 413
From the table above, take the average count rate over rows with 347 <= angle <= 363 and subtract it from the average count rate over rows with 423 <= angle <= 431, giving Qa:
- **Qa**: -0.2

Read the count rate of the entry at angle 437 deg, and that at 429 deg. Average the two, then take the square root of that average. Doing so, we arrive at 4.38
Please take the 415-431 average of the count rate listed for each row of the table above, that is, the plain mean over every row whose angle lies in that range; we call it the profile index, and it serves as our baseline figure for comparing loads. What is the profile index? 19.4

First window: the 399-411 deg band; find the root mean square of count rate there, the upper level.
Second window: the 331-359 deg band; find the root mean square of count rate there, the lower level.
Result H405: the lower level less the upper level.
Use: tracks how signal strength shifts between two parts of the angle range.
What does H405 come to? -1.2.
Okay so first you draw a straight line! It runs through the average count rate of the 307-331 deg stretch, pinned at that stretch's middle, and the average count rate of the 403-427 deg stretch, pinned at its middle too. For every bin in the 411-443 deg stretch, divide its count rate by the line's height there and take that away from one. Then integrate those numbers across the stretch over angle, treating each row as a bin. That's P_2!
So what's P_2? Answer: 1.1 deg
